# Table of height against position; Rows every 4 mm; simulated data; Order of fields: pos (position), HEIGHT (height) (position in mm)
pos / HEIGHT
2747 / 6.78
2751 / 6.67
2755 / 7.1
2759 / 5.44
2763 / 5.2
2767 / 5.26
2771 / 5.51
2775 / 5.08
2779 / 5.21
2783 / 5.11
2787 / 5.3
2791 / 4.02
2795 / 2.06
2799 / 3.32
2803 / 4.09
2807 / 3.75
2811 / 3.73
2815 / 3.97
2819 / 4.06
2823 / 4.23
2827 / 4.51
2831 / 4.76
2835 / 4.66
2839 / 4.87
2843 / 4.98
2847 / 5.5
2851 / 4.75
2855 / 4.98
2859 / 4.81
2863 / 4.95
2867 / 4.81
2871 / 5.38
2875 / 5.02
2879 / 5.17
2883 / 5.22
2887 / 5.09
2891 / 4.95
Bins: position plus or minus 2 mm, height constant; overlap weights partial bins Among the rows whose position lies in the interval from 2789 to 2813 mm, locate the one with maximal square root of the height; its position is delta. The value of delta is 2803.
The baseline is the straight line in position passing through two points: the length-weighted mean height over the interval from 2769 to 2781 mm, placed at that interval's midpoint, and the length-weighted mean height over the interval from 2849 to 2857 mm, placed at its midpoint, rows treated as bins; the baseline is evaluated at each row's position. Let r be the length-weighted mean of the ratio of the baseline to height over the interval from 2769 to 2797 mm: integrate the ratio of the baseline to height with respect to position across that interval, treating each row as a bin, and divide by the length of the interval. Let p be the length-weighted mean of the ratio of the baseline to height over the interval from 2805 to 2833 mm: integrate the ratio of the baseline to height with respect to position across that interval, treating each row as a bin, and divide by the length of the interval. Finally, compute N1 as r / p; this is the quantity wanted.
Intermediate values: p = 1.2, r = 1.3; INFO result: 1.0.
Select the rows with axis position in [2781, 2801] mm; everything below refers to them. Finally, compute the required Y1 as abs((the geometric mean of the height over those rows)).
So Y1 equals 3.75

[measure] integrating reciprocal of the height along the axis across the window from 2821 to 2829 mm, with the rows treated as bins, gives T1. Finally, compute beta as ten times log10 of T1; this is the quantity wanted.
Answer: 2.6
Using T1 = 1.83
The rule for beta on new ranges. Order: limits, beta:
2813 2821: 3.0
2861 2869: 2.1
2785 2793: 2.4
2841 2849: 1.8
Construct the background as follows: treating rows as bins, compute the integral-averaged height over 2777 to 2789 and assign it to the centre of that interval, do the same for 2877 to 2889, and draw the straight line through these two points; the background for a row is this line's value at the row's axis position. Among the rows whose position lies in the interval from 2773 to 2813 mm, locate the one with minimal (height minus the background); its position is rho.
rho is 2795 mm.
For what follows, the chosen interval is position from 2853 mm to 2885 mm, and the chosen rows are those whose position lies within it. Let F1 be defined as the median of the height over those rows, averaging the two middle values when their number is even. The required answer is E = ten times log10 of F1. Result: 6.99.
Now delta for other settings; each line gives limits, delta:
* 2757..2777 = 2771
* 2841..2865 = 2847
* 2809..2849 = 2847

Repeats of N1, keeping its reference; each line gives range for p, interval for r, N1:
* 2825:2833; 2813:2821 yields 1.2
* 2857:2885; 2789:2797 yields 2.0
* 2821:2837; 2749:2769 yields 0.8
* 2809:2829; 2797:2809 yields 1.1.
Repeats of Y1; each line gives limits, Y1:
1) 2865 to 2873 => 5.09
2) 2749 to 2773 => 5.82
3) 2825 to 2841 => 4.70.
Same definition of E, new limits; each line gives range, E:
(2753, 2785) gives 7.19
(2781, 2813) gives 5.89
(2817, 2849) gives 6.73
